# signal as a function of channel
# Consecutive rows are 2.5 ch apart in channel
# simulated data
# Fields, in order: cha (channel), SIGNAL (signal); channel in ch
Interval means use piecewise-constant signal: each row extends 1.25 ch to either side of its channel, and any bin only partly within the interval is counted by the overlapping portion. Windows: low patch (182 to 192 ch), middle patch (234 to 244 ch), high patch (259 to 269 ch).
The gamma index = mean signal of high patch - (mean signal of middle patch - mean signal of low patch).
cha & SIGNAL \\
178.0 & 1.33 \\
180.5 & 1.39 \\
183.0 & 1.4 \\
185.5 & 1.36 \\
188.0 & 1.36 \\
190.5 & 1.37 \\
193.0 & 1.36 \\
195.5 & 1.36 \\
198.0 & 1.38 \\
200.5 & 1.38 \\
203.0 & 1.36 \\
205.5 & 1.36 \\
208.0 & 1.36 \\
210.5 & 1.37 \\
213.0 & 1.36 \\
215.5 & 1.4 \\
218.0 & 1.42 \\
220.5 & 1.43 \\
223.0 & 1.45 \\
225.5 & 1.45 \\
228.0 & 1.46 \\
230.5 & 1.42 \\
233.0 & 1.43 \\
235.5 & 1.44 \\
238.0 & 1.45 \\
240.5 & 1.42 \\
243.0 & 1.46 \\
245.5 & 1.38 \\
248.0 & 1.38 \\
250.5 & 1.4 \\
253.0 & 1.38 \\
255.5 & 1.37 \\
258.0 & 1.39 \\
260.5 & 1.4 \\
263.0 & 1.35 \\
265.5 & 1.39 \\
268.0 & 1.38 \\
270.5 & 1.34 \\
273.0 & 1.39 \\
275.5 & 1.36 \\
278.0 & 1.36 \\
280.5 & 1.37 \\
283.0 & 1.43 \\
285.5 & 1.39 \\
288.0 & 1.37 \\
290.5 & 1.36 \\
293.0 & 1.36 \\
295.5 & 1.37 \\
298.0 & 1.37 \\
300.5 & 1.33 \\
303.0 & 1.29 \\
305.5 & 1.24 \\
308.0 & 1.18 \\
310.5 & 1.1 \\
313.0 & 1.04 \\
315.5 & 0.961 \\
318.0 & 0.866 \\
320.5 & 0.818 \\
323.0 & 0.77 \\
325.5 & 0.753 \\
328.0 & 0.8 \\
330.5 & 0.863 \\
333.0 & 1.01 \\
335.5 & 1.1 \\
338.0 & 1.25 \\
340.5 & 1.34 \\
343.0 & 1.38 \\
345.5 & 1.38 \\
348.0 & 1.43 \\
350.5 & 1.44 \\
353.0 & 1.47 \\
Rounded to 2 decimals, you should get 1.31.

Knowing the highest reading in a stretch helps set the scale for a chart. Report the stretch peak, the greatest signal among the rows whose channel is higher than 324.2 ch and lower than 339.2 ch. 1.25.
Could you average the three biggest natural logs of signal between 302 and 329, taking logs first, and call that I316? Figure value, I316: 0.212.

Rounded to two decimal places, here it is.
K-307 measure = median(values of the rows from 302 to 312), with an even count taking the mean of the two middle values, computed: 1.21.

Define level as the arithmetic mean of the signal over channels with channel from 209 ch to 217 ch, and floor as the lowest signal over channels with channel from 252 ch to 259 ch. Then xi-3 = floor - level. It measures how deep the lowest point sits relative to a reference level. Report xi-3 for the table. -0.01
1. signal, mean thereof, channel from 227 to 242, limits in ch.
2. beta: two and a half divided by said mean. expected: 1.74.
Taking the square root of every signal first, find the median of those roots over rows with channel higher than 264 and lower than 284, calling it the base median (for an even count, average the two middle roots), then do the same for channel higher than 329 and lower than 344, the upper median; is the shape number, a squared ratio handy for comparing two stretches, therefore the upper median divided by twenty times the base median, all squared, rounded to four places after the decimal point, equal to 0.0021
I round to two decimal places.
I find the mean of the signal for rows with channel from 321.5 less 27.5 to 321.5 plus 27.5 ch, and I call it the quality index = 1.12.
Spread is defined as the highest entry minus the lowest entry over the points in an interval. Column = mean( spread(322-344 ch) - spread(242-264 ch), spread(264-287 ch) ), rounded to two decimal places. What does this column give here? 0.30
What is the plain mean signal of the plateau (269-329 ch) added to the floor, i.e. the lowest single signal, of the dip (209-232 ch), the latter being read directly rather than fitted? 2.6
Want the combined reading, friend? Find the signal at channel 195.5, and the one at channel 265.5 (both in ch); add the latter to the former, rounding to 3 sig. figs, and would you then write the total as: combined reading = 2.75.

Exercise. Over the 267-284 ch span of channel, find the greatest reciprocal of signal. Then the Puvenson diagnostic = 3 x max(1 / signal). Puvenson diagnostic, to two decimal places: 2.24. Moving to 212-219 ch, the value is 2.21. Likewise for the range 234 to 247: 2.17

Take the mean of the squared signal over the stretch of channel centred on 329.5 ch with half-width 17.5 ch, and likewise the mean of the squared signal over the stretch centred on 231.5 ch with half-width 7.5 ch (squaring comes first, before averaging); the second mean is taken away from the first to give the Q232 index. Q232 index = -1.0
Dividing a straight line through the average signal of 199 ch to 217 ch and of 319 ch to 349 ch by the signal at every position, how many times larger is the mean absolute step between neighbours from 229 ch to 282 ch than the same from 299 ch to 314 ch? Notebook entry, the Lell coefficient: 0.39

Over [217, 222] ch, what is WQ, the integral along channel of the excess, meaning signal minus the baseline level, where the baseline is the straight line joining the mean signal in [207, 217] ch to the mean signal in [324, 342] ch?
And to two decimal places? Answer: 0.37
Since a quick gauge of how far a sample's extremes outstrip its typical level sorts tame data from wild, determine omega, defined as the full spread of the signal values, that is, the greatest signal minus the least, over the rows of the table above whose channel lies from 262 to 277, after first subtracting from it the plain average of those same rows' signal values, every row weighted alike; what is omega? -1.32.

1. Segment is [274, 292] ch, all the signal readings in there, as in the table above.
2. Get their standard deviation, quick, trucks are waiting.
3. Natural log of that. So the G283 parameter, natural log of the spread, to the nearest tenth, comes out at -3.7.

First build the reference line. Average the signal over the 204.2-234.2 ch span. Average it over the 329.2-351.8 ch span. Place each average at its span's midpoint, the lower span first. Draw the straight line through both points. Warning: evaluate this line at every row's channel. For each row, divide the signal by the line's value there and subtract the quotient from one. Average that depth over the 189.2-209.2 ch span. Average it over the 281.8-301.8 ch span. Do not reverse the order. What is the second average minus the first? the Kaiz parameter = -0.10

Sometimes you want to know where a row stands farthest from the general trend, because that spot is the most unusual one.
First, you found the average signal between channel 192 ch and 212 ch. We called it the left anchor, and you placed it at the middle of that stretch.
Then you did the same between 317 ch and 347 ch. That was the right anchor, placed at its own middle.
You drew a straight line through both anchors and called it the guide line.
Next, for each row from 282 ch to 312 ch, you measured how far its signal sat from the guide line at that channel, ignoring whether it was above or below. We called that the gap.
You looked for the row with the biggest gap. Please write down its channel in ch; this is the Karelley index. 283.0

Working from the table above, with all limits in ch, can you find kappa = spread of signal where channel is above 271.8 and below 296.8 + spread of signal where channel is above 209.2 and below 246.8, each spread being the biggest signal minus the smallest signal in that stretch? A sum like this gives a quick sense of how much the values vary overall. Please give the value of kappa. 0.170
